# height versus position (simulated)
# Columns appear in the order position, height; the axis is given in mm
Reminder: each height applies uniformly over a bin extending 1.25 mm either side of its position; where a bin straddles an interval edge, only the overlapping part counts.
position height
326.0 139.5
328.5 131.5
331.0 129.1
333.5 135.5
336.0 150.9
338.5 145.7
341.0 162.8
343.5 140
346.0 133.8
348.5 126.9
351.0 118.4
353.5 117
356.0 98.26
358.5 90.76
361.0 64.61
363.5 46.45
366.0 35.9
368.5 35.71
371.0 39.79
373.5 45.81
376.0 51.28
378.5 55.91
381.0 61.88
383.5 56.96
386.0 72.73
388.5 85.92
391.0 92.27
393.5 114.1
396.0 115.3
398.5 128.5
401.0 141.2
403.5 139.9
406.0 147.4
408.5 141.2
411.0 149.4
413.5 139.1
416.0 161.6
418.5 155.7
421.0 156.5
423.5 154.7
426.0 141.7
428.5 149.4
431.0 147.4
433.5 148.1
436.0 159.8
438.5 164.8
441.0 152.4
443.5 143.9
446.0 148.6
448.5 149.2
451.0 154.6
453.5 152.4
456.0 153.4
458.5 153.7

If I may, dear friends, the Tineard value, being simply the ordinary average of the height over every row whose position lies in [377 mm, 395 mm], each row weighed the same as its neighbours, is 77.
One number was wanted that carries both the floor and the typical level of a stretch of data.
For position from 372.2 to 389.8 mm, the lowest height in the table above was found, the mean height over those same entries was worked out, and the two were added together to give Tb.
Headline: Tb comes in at 107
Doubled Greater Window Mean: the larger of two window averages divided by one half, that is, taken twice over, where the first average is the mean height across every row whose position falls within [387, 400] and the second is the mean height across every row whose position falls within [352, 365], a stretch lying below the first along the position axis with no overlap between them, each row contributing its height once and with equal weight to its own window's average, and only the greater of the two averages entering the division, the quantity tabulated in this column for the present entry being 214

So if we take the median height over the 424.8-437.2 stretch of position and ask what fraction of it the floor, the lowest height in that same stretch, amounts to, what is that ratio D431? 0.957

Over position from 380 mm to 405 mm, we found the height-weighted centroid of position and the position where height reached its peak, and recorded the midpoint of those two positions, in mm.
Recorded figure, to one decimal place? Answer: 397.7 mm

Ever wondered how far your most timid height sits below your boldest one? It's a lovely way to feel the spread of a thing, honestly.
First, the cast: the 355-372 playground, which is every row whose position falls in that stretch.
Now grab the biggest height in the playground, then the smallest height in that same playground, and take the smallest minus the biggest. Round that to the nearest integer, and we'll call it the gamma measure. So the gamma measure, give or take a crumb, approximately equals -63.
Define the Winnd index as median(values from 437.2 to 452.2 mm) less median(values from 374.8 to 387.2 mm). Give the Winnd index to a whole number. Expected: 94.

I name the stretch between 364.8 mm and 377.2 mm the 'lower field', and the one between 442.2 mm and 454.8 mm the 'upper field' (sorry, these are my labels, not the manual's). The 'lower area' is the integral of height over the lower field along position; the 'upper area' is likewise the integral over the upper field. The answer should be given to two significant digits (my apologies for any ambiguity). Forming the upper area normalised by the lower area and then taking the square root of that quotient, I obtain 1.9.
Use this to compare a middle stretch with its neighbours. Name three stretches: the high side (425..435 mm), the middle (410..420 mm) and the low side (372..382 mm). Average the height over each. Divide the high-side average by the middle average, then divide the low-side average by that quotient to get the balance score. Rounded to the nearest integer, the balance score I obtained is 55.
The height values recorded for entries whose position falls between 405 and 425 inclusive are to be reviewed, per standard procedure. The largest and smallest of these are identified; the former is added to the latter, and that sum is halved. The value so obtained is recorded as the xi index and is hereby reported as 150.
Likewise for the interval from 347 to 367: 81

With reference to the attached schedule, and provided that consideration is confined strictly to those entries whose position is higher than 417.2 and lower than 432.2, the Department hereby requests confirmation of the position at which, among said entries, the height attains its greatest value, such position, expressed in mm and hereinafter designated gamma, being 421.0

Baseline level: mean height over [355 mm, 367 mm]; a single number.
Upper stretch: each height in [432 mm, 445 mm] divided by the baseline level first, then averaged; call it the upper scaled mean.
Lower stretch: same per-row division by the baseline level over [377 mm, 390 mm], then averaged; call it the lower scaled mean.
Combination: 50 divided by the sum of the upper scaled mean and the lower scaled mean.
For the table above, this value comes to 15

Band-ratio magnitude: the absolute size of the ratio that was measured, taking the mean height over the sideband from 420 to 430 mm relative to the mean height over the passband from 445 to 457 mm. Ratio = 1.0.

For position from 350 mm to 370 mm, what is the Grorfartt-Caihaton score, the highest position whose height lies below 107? 368.5 mm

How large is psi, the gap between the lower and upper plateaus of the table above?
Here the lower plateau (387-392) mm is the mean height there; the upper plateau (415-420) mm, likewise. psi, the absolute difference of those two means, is 70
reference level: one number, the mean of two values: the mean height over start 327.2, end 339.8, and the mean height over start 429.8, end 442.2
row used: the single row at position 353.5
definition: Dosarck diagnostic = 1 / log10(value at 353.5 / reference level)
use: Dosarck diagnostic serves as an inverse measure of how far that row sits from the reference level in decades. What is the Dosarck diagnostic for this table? -10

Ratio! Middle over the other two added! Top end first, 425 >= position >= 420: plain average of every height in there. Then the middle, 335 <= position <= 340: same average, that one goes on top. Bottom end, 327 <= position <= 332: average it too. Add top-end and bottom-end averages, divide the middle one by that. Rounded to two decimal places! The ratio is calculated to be 0.52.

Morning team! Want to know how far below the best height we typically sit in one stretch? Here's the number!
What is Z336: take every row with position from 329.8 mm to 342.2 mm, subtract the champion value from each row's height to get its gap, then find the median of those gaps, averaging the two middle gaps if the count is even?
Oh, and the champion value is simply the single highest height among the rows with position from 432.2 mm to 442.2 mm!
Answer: -19.1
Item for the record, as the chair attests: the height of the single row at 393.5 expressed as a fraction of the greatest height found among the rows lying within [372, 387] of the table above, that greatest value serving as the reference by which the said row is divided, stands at 1.6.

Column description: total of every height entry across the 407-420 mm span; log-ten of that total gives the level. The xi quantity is 2.87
